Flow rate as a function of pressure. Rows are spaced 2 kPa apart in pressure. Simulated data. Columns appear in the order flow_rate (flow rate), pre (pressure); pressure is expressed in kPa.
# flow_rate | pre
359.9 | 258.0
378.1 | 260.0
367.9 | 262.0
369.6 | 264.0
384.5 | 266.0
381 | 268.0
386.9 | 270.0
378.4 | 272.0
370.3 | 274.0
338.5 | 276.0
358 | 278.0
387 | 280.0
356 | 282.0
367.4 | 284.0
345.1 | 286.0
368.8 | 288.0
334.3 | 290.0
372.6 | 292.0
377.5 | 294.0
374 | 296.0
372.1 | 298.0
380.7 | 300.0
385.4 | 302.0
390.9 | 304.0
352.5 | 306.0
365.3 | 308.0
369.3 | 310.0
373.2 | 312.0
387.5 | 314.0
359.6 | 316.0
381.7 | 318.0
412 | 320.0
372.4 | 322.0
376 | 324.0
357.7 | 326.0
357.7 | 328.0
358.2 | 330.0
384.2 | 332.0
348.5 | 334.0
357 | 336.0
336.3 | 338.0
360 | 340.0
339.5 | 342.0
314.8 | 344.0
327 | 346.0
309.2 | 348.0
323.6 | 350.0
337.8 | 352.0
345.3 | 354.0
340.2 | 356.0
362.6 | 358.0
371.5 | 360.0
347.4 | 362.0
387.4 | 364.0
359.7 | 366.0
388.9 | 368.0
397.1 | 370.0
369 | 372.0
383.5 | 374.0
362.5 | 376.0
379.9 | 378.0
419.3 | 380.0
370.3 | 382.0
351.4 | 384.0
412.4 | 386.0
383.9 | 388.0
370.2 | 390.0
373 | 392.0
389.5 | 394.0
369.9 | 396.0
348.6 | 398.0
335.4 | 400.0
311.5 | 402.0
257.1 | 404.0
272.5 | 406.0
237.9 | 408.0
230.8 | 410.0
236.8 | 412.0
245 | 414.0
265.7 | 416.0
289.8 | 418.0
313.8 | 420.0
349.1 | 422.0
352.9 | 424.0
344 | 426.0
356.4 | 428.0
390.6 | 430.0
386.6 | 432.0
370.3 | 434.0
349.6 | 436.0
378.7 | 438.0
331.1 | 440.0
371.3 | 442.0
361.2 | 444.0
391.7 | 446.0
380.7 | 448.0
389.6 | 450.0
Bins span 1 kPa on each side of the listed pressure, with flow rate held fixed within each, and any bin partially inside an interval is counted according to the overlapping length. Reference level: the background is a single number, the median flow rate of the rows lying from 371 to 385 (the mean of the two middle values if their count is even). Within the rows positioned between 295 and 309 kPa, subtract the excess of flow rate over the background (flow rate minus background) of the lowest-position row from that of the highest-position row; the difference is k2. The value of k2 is -9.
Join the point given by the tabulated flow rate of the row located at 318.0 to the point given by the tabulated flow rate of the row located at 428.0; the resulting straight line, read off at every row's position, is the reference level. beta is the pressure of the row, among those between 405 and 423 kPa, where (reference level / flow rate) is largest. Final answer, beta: 410.0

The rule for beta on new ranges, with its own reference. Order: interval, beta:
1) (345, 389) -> 348.0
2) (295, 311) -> 306.0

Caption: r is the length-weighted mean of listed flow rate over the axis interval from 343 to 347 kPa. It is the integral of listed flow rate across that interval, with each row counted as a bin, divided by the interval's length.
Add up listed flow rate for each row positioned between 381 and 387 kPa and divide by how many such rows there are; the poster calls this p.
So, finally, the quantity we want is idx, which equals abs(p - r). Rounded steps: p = 378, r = 321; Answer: 57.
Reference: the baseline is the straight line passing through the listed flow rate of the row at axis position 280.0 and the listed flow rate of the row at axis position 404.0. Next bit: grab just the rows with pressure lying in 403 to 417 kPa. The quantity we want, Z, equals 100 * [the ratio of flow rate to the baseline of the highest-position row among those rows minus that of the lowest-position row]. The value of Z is 9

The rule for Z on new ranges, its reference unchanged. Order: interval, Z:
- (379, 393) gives -10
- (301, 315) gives 4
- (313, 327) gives -5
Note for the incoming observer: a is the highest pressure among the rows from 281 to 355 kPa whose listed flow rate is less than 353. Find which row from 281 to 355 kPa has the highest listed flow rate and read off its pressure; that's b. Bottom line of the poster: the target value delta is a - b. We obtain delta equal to 34 kPa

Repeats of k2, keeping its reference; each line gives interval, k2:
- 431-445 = -25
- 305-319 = 29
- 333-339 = -12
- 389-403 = -59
